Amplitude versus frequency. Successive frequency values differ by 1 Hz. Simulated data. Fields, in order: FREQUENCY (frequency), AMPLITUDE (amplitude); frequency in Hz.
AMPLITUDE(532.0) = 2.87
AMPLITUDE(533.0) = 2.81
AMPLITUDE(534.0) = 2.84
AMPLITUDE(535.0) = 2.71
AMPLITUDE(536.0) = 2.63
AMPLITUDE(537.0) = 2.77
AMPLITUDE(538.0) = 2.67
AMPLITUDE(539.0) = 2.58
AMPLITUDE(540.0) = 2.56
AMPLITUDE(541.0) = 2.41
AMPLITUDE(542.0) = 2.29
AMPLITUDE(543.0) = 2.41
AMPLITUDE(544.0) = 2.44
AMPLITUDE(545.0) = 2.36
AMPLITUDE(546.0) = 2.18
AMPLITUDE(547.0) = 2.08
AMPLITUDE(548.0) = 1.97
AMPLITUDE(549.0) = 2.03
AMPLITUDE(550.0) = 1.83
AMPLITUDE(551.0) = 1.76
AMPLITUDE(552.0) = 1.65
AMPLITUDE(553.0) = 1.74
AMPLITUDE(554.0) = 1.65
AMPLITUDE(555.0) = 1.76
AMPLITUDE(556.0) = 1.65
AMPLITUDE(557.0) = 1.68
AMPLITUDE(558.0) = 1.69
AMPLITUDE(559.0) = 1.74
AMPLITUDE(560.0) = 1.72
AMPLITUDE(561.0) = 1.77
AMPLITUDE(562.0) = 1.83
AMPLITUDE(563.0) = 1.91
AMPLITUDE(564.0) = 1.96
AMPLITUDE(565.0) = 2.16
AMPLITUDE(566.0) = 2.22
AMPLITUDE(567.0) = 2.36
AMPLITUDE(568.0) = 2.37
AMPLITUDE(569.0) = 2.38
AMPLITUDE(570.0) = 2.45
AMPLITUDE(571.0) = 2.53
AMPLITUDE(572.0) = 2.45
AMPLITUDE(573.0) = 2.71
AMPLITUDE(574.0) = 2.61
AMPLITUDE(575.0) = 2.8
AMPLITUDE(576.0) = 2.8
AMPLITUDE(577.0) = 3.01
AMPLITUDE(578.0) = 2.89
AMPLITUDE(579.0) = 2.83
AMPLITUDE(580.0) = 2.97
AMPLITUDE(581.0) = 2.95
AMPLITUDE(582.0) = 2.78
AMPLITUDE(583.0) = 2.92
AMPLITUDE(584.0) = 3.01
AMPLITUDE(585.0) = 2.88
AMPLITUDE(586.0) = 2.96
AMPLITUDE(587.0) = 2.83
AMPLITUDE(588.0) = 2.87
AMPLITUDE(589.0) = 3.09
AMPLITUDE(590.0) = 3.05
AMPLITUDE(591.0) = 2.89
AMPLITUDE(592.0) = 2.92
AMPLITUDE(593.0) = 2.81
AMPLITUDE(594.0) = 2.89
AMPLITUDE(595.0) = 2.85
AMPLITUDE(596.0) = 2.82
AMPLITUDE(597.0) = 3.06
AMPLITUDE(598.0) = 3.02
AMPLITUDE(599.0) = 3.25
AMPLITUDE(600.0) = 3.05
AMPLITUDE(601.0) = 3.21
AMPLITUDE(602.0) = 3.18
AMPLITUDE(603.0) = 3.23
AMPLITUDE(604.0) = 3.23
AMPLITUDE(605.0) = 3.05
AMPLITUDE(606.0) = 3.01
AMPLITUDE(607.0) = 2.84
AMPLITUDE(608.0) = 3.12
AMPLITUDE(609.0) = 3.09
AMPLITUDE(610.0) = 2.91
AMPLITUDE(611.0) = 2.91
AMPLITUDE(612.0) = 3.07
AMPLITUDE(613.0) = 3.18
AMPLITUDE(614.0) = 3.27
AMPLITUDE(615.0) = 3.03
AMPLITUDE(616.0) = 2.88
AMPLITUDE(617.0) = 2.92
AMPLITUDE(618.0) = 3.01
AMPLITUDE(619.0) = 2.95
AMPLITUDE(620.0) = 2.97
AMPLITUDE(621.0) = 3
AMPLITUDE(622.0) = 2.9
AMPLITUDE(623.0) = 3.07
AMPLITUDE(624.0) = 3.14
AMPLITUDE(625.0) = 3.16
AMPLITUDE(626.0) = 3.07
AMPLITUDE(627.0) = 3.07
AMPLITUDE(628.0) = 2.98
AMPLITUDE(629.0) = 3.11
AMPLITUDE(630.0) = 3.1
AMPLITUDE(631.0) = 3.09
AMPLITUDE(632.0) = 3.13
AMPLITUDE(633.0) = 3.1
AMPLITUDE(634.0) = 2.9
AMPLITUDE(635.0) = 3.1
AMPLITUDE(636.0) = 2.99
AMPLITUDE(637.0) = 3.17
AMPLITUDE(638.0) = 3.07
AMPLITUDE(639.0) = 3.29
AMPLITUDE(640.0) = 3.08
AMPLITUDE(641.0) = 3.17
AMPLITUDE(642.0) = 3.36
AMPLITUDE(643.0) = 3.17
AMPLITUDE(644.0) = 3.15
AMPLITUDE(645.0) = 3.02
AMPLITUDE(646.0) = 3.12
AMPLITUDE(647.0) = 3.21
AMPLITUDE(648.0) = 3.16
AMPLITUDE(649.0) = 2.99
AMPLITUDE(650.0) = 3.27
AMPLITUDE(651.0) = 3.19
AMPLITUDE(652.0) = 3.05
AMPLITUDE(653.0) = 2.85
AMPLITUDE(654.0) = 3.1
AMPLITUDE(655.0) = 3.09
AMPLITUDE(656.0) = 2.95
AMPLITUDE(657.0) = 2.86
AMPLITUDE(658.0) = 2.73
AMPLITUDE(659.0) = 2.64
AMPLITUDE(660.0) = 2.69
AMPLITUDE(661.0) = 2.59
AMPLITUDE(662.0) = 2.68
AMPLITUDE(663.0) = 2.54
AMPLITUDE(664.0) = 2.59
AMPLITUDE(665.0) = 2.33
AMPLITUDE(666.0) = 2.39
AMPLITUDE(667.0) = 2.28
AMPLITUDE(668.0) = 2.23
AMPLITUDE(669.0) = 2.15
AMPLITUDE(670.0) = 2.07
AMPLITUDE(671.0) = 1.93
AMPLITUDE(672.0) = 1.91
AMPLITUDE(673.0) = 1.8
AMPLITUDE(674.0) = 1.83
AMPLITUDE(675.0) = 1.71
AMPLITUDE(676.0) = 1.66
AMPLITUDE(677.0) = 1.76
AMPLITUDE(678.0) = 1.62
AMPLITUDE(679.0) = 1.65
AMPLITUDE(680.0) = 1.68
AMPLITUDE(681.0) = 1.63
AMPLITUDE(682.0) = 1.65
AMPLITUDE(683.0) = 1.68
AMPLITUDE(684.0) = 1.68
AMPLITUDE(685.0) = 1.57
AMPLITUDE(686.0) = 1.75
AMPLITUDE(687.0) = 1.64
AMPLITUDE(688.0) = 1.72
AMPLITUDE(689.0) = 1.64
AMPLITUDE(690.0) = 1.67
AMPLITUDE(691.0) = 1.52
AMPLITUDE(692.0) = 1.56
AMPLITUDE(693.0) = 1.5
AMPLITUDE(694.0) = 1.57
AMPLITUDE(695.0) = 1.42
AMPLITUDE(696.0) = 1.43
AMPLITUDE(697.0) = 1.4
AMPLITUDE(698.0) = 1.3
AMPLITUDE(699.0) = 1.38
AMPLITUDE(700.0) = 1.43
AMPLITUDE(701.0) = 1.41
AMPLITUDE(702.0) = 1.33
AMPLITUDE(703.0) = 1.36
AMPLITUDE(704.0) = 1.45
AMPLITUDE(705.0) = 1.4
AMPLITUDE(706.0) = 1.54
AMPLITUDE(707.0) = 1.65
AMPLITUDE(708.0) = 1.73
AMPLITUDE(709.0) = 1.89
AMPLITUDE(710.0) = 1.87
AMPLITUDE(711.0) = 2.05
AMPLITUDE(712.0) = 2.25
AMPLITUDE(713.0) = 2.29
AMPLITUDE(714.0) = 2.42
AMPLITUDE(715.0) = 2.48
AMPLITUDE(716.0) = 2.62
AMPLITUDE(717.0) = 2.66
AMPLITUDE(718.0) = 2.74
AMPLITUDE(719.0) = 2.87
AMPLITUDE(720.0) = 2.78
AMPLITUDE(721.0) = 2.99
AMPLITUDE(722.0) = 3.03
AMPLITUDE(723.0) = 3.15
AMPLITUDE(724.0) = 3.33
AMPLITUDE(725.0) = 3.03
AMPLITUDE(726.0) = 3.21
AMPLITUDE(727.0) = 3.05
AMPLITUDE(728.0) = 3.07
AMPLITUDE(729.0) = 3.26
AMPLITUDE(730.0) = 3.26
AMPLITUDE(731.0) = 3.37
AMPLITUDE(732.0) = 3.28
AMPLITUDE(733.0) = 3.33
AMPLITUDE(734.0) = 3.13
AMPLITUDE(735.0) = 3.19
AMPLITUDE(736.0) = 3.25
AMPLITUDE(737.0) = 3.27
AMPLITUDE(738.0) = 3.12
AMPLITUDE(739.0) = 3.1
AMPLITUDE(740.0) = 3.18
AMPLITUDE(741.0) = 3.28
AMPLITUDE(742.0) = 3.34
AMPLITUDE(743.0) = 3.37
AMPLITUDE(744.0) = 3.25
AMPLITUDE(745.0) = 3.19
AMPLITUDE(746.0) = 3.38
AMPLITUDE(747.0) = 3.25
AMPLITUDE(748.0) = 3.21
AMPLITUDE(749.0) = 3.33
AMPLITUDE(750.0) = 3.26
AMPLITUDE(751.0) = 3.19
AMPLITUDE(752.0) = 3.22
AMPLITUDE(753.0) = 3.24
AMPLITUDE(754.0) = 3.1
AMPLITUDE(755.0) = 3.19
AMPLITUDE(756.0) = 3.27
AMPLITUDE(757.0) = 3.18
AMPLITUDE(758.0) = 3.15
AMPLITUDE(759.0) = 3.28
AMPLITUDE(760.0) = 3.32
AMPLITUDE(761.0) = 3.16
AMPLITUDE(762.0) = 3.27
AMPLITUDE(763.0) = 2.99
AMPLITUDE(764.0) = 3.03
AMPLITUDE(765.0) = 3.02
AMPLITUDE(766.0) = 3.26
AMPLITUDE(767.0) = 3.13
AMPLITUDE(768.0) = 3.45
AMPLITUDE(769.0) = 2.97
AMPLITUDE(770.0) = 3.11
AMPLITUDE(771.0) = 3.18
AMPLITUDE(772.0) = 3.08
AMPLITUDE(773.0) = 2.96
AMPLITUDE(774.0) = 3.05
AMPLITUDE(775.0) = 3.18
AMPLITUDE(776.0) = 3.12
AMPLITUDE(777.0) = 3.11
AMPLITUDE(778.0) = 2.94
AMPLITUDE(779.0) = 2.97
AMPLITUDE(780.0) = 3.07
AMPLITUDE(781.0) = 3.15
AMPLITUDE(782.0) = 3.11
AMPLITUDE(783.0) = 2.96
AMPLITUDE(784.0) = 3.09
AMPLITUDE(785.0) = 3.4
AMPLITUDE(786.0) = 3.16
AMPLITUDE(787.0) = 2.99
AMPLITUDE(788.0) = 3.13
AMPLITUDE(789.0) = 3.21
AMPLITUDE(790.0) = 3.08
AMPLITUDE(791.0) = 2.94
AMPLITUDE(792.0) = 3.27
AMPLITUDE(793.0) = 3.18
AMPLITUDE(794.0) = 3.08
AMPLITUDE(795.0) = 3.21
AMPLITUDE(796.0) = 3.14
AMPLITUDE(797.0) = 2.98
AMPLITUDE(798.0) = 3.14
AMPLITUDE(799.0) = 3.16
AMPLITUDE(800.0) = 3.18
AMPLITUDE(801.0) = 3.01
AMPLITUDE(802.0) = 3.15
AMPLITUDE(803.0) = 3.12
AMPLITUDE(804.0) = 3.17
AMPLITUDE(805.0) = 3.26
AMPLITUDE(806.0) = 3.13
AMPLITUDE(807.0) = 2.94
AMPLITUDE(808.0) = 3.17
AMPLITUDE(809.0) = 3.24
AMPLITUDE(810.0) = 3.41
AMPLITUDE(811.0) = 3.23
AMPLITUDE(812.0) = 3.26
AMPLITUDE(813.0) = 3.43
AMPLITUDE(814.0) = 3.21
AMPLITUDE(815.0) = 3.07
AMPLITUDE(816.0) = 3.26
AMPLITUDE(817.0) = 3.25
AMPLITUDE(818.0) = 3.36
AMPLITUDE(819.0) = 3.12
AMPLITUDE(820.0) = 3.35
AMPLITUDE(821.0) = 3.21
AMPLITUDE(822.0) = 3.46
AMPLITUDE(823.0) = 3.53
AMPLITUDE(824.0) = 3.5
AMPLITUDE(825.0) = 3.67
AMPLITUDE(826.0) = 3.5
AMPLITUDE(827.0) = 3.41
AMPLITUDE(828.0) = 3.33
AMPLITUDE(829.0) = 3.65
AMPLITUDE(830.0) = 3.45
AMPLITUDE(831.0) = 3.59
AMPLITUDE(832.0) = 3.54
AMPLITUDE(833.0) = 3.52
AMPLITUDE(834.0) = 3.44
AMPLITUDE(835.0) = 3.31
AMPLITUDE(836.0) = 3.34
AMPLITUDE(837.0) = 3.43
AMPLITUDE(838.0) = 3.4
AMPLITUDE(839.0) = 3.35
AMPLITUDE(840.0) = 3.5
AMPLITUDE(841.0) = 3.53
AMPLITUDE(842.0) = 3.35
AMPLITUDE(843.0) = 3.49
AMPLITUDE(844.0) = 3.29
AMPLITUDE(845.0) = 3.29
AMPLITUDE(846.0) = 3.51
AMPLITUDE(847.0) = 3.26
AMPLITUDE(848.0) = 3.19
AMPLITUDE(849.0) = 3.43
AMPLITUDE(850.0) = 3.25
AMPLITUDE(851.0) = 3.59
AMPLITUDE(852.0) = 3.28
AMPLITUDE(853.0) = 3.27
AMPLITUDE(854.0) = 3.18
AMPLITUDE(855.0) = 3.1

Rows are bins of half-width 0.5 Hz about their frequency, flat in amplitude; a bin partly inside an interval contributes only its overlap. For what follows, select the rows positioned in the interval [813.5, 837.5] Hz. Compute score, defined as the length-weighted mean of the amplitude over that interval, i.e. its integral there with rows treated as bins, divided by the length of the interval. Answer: 3.40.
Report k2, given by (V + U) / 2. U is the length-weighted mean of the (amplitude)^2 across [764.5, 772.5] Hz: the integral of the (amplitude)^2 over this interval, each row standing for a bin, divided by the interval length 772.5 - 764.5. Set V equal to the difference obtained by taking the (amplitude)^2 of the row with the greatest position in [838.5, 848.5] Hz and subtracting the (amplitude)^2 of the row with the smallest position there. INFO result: 4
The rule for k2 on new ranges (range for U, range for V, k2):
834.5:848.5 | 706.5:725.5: 9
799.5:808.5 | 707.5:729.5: 9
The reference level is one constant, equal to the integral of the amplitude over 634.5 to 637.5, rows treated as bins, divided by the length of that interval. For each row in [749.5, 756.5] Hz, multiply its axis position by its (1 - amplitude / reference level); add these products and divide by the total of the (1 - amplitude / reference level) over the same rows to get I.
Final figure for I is 752.9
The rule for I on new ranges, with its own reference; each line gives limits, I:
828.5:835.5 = 831.6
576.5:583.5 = 580.3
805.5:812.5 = 810.6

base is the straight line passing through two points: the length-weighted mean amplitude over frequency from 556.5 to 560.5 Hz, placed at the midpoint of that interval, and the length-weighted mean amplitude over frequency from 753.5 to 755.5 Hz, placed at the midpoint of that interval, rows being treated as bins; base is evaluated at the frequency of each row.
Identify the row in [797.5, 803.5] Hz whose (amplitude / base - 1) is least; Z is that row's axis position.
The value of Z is 801.0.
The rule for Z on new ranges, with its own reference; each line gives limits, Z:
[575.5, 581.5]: 579.0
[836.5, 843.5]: 842.0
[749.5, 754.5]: 754.0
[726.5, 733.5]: 727.0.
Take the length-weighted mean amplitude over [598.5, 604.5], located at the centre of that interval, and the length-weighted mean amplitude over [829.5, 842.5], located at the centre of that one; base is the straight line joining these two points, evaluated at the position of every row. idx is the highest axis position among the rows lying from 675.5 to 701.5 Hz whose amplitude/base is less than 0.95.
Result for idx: 701.0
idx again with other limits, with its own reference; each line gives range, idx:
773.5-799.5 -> 799.0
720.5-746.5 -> 739.0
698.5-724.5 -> 723.0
